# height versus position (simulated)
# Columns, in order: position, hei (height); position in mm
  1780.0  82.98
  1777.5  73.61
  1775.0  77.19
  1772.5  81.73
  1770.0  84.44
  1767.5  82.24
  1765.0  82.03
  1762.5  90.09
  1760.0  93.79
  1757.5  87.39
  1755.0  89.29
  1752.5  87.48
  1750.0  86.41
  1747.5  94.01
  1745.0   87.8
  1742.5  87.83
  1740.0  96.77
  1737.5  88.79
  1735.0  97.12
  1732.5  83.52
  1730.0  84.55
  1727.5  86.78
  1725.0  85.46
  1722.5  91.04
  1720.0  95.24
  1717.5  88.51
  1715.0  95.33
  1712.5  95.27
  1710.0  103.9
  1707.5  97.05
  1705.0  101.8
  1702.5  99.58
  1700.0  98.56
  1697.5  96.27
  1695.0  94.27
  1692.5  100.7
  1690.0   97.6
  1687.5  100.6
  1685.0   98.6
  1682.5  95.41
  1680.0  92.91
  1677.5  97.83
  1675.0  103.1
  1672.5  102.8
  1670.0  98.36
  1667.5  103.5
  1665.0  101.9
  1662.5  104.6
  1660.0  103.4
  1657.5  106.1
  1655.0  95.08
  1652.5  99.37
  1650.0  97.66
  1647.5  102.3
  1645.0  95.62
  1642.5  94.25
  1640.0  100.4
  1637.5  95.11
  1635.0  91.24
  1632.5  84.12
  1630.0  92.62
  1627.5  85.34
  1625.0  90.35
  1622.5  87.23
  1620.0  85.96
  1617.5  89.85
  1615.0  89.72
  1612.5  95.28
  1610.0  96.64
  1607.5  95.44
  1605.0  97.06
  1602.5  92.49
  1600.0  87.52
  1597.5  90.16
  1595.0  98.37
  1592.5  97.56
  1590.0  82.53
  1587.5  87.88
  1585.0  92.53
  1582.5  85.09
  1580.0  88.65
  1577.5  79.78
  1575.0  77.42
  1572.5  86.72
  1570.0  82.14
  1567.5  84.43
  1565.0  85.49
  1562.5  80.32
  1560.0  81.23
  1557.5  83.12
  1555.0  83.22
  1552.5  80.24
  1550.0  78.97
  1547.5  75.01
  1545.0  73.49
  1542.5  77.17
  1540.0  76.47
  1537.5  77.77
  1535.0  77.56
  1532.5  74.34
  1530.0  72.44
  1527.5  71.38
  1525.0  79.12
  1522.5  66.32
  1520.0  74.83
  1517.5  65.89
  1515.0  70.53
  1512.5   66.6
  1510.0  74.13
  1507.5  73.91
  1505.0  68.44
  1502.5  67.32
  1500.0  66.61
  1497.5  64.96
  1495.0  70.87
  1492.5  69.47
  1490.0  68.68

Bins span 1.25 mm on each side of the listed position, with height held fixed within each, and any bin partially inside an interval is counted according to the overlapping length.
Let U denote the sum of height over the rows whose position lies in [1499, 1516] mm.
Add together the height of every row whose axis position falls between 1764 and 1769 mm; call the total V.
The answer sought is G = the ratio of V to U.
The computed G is 0.3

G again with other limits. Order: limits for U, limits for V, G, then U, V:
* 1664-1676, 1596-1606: 0.7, 510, 367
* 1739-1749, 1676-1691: 1.6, 366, 583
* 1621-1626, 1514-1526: 2.0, 178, 357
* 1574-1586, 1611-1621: 0.9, 423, 361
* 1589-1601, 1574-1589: 1.1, 456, 511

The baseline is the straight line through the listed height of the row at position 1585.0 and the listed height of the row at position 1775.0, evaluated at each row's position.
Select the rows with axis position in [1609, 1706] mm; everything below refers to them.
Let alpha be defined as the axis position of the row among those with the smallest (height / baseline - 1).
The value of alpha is 1632.5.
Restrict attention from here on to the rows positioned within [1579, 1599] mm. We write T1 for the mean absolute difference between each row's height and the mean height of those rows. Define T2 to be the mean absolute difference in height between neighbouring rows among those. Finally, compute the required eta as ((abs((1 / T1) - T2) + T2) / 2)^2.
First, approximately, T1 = 4.4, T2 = 6.4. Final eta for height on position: 40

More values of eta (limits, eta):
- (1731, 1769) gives 28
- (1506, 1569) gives 12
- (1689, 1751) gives 23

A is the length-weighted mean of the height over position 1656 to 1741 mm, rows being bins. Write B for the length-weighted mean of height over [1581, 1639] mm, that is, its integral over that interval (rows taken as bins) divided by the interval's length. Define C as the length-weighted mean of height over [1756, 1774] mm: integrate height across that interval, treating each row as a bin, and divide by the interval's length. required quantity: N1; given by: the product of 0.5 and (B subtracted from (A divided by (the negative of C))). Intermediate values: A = 97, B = 91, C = 86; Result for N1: -46.0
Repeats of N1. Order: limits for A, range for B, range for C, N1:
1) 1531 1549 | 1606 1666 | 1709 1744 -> -47.9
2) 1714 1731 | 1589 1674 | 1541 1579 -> -48.1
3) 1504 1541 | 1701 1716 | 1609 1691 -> -49.8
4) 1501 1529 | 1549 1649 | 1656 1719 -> -44.8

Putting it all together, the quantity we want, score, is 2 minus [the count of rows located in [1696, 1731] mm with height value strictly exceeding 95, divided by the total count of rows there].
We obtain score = 1.36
